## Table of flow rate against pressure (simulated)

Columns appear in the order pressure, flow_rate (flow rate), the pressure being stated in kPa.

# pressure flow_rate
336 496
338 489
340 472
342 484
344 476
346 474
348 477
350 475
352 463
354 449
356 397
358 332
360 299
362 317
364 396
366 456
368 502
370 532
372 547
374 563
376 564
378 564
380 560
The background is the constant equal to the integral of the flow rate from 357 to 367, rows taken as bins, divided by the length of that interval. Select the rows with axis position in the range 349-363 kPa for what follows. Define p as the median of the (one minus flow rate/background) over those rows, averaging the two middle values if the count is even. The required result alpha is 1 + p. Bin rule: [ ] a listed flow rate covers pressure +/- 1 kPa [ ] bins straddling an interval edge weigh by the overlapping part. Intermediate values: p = -0.10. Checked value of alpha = 0.9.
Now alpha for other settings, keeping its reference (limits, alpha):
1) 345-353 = 0.7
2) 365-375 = 0.5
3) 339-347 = 0.7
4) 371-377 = 0.4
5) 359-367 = 1.0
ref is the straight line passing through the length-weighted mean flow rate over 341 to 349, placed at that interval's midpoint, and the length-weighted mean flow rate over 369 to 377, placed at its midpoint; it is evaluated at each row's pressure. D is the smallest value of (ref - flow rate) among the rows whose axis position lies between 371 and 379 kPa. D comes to -9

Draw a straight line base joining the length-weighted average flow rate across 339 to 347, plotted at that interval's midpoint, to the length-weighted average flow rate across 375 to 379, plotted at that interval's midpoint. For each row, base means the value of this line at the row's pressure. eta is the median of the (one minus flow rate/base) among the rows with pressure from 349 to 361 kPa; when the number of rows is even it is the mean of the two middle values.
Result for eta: 0.17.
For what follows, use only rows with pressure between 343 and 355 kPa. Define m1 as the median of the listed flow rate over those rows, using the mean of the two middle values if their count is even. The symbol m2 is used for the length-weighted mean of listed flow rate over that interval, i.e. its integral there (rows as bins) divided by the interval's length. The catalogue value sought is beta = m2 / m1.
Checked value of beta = 0.99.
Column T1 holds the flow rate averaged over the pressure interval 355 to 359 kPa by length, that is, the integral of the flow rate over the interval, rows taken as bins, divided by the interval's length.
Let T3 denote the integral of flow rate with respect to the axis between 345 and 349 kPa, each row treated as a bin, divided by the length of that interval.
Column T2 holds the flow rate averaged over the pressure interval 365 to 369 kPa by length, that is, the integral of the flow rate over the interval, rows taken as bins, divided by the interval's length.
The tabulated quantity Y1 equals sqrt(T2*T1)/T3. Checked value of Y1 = 0.88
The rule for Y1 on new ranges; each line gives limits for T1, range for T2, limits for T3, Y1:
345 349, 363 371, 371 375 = 0.85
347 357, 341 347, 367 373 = 0.88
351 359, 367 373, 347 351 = 0.98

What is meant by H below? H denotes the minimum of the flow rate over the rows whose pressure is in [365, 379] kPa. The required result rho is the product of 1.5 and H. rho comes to 684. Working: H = 456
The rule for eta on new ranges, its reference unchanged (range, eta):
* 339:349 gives 0.01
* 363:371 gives 0.11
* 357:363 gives 0.40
